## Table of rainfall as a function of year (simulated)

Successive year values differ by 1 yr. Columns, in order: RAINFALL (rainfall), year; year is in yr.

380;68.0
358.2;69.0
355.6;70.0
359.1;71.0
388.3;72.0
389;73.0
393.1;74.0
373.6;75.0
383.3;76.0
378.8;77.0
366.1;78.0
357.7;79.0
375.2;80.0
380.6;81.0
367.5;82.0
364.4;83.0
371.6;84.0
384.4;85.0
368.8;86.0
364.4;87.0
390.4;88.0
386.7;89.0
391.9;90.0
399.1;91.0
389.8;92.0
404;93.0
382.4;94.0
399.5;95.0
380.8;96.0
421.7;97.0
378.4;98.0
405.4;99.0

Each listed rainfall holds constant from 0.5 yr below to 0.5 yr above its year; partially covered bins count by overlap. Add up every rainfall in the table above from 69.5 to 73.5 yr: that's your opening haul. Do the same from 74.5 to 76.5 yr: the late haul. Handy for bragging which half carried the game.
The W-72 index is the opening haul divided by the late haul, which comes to 2.0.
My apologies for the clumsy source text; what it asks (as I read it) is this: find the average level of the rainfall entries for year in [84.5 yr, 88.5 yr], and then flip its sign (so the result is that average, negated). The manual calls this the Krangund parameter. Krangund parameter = -377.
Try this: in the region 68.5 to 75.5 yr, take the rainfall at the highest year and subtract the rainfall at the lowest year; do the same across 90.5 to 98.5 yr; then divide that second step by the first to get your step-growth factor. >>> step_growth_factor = -1.3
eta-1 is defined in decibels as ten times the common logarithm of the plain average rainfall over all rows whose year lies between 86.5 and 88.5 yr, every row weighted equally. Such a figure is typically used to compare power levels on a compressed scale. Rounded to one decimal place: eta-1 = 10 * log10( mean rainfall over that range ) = 25.8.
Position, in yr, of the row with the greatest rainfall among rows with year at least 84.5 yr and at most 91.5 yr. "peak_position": 91.0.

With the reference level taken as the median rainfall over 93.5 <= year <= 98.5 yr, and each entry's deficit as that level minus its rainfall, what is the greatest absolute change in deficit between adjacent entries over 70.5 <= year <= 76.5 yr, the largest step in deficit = 29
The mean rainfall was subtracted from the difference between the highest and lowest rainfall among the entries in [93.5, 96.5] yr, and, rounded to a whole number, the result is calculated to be -369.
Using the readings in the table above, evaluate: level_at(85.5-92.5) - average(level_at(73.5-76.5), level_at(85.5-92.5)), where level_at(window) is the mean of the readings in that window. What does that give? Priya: 1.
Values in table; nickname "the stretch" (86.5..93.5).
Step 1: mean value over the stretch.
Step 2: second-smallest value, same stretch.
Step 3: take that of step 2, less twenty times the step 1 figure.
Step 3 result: -7403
